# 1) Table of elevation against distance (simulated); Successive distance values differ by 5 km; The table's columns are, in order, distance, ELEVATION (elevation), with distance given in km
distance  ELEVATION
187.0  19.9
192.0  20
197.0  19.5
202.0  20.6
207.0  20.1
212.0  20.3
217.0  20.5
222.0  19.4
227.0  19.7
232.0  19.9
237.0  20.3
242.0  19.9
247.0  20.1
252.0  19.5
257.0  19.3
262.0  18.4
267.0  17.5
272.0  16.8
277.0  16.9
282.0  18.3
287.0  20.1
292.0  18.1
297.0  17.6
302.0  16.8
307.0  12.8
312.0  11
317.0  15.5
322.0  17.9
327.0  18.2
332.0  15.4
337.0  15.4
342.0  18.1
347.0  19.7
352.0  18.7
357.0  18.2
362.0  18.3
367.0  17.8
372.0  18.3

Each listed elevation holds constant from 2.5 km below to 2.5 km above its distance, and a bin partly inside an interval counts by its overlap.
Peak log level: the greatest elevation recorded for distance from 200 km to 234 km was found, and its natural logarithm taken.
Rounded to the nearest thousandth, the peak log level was 3.025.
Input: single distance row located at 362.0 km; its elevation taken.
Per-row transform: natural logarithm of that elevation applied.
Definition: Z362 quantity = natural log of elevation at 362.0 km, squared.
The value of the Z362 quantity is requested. 8.5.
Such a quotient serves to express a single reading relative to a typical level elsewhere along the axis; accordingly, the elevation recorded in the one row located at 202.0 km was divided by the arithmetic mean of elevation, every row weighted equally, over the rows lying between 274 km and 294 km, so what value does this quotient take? 1.12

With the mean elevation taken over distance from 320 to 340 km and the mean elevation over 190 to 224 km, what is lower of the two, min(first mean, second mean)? 16.7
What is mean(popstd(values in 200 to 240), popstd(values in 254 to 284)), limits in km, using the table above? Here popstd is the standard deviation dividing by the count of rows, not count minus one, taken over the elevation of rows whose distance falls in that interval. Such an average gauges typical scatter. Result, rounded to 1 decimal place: 0.6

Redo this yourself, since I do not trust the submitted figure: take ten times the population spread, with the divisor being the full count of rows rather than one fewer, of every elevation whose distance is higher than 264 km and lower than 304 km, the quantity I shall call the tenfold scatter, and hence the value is 10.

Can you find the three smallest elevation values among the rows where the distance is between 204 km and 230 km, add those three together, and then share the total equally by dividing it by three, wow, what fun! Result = 20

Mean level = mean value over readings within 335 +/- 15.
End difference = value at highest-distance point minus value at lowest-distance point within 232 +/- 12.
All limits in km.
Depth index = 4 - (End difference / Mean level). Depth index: 3.97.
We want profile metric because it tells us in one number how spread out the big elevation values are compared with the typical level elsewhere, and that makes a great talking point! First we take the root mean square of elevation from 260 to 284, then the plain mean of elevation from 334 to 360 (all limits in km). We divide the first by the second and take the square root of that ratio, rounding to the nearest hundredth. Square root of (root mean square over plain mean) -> 0.99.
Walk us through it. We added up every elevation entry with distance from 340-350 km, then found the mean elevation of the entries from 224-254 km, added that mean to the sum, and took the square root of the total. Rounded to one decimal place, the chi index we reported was 7.6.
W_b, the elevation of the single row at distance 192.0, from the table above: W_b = 20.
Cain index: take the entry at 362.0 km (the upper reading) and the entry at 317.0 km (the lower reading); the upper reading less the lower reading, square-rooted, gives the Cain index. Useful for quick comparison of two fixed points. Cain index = 1.7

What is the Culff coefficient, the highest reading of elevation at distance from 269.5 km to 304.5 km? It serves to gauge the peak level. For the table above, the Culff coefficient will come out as 20.1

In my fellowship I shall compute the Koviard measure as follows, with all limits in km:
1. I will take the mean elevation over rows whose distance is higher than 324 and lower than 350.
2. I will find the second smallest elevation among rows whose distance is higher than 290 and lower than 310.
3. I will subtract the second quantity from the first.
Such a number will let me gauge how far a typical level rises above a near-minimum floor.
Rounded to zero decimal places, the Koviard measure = 1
